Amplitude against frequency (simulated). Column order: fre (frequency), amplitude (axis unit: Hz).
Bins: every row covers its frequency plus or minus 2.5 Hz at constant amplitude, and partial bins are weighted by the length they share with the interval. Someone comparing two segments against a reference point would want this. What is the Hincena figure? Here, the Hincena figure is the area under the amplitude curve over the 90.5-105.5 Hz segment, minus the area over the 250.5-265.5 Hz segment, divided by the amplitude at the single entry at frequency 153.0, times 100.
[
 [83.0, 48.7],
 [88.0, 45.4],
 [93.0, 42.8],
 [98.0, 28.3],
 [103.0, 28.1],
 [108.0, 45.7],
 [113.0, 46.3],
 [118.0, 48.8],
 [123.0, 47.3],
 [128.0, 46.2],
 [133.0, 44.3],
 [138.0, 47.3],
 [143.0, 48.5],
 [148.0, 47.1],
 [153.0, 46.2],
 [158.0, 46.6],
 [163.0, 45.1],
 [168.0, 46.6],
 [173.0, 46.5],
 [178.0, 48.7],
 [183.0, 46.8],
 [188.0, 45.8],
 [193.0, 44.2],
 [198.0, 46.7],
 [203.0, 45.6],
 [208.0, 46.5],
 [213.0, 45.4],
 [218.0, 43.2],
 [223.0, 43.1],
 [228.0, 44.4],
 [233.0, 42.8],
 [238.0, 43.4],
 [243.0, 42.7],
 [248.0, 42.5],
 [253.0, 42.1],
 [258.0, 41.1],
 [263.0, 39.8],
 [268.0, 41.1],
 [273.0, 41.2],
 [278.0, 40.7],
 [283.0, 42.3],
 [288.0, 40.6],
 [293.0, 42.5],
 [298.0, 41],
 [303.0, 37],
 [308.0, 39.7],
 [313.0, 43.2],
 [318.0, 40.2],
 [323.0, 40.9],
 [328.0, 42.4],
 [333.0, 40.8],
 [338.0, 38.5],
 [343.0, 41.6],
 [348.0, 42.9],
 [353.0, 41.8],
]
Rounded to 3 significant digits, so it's -258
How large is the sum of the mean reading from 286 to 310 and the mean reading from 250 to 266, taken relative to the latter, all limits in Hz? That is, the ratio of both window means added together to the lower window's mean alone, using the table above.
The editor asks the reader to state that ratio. 1.98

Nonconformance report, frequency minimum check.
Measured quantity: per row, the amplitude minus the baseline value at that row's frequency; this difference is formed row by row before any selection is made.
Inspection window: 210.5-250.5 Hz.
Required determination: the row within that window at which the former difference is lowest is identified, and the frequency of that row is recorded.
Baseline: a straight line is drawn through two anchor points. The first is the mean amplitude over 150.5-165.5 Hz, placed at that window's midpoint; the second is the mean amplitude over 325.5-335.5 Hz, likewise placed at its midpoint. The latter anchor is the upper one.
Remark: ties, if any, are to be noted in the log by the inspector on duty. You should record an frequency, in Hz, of 233.0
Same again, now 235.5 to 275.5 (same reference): 263.0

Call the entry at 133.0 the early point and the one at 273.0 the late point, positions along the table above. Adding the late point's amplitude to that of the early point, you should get 85.5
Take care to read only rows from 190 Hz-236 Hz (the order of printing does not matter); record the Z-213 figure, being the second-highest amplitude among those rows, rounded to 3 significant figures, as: 46.5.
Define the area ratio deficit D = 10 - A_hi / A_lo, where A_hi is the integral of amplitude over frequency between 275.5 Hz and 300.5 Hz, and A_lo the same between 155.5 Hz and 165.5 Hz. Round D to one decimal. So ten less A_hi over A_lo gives 7.7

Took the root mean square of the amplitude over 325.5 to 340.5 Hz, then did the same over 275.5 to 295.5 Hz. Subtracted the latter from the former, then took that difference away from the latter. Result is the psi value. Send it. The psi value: 42.5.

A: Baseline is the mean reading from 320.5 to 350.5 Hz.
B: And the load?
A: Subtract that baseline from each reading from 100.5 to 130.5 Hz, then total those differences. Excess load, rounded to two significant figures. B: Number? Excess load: 15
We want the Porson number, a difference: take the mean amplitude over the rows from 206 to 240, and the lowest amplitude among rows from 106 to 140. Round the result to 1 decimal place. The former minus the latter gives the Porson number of -0.2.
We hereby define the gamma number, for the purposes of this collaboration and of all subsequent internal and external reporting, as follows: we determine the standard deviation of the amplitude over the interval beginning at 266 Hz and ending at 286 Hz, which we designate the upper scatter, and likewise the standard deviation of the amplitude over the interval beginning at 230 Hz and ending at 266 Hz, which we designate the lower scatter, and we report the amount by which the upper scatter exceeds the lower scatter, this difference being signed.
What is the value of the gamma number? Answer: -0.5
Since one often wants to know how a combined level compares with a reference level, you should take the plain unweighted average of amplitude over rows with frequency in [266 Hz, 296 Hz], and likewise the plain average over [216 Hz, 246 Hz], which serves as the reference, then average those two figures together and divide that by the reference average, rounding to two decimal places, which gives 0.98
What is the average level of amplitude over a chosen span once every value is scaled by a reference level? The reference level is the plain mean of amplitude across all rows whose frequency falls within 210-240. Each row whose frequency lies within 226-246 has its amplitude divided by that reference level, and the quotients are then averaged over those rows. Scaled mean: 0.99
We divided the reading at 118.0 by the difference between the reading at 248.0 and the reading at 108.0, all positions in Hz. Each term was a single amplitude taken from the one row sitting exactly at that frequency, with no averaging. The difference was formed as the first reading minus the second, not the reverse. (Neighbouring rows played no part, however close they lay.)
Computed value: -15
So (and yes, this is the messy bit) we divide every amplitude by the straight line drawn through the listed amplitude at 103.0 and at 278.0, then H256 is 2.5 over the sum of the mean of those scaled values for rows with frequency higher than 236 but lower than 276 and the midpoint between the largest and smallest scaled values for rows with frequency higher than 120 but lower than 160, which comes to 0.96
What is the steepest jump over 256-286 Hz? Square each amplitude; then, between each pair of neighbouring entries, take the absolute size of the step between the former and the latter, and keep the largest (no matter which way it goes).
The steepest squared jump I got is 133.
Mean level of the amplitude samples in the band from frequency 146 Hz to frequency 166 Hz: 46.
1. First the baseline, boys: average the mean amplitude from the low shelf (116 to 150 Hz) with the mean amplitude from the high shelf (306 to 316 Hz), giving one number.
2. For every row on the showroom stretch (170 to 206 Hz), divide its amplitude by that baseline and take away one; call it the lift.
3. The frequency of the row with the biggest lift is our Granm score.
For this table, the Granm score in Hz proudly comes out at 178.0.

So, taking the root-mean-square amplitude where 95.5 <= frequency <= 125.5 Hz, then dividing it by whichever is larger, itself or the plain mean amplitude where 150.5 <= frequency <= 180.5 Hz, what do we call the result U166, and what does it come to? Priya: 0.89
